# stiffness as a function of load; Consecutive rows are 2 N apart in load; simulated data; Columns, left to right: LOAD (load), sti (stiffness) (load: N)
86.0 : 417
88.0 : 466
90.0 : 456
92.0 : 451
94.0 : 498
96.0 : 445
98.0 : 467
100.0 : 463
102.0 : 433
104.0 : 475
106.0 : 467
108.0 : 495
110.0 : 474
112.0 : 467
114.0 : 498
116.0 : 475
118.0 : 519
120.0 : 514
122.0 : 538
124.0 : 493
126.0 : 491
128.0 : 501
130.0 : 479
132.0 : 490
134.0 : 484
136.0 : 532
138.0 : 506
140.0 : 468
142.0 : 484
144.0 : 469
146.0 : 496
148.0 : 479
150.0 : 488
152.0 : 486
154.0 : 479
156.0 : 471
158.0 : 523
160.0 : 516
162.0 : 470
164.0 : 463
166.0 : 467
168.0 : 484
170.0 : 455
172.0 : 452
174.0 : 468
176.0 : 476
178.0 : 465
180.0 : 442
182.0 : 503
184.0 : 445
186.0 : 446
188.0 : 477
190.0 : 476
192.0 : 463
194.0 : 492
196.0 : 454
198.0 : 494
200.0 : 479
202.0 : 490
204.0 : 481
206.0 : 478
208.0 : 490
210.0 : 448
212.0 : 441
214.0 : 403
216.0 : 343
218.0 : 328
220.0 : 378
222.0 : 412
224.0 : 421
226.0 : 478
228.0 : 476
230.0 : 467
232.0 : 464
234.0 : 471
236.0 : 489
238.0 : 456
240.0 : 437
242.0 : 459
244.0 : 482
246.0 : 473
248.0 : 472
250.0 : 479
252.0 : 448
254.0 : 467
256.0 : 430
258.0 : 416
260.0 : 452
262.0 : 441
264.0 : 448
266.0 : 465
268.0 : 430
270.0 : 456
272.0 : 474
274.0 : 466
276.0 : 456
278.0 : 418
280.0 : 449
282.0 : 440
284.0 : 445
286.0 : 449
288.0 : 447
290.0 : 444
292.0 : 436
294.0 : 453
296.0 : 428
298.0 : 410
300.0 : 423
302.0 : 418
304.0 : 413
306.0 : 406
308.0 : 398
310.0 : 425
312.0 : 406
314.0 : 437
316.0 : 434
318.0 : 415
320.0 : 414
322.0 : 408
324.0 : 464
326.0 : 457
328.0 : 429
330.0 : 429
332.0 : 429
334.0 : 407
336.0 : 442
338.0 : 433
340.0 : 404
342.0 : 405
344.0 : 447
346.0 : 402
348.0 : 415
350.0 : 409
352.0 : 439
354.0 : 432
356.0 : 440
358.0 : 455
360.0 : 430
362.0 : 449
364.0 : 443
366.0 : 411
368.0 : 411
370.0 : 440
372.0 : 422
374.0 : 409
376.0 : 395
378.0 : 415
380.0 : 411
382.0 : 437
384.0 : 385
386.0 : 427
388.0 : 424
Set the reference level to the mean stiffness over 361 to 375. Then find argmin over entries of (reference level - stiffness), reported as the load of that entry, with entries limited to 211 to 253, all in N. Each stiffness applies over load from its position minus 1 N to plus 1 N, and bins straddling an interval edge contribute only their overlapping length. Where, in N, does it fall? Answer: 236.0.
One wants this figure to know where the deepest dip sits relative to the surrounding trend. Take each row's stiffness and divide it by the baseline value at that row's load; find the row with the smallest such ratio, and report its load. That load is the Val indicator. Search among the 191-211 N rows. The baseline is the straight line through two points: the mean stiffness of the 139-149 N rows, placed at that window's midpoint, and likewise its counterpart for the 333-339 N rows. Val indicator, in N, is 210.0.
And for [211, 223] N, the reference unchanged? 218.0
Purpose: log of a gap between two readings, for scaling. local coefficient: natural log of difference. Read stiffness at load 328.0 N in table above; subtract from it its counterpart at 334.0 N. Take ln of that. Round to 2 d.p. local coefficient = 3.09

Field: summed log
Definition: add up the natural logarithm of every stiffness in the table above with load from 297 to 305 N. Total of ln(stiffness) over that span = 24.1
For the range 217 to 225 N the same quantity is 23.8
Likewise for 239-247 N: 24.5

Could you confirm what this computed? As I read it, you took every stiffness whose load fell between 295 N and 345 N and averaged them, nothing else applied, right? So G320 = 423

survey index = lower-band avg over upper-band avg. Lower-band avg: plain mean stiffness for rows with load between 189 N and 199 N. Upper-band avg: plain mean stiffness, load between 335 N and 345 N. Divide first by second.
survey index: 1.12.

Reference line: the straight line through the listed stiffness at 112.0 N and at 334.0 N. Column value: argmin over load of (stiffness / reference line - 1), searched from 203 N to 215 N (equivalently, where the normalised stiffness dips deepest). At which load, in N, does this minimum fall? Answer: 214.0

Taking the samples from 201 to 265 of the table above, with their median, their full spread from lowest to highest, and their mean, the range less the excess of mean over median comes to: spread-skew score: 172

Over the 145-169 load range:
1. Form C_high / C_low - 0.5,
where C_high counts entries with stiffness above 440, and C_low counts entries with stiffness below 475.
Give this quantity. 2.5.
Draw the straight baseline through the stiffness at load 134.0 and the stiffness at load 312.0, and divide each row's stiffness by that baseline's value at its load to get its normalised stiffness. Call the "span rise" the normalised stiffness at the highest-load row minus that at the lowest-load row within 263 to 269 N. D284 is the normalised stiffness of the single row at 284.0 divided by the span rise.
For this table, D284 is -28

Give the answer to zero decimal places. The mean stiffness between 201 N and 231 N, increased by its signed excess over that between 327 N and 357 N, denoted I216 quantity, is 447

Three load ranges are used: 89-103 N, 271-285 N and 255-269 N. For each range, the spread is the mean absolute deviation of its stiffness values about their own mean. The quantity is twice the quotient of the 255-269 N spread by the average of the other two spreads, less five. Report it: -3.2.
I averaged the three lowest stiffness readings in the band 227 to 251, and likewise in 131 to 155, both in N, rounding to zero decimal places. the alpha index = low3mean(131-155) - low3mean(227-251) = 21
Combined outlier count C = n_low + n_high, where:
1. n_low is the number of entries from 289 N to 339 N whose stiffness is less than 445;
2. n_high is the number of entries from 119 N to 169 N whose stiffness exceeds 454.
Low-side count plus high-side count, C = 47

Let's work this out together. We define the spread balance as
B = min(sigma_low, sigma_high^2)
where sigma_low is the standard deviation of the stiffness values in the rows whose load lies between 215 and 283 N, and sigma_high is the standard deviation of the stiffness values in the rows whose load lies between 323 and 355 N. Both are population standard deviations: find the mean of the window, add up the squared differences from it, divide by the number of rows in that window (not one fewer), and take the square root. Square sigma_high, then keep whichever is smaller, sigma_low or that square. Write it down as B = 36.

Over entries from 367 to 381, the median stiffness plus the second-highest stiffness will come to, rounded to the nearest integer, 833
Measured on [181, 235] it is 961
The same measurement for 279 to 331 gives 886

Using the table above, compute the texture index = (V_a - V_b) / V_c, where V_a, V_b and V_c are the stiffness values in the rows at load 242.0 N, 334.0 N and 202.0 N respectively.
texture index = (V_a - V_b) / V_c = 0.11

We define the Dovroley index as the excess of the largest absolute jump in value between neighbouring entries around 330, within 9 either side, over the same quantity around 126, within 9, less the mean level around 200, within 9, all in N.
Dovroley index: -469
